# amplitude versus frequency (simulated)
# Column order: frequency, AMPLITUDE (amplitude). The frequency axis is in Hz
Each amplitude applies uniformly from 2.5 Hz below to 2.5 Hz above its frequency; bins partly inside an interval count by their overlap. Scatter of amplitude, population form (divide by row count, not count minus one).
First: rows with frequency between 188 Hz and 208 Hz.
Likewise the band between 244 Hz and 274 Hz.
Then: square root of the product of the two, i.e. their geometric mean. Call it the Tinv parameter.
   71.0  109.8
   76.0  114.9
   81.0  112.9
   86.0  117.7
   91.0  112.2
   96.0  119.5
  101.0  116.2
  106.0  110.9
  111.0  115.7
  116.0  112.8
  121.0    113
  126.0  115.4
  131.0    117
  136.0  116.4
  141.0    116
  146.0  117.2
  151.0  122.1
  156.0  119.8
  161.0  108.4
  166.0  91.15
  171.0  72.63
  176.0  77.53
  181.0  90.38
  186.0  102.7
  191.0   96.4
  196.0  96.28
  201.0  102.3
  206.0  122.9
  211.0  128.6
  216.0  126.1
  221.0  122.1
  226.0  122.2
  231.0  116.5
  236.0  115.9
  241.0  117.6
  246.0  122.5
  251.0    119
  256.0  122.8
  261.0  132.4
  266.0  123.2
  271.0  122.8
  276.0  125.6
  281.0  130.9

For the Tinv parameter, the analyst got 6.7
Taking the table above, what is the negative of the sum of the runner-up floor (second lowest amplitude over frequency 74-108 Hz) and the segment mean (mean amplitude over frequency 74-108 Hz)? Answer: -227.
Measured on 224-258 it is -236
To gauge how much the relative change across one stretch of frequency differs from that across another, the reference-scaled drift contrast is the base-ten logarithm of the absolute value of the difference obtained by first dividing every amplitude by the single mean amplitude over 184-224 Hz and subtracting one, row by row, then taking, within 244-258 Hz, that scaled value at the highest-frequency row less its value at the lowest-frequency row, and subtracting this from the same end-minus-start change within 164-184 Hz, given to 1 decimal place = -2.0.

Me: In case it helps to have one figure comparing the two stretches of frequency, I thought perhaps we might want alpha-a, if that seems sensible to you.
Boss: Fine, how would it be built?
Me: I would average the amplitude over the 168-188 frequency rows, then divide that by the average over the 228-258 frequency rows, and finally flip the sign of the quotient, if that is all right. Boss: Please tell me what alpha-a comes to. -0.72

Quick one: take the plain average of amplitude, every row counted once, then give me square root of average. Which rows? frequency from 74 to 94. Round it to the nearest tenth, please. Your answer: 10.7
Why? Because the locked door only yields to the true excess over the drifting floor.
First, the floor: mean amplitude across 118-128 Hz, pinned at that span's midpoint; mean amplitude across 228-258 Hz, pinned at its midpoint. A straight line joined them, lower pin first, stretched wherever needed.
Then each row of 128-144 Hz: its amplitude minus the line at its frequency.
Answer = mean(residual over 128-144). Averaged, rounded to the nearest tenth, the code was 1.8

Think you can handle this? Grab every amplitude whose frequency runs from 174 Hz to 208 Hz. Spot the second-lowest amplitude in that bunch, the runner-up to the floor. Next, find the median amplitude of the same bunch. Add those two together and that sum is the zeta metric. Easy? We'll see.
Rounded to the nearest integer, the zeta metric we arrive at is 187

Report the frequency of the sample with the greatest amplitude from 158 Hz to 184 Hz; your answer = 161.0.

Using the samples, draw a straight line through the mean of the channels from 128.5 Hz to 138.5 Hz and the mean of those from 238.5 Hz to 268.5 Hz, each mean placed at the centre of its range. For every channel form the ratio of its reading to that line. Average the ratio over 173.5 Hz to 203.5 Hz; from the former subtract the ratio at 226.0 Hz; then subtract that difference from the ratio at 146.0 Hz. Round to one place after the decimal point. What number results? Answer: 1.2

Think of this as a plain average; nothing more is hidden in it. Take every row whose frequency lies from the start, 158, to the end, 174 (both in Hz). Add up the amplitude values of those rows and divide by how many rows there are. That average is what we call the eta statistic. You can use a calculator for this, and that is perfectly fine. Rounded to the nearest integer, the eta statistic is 91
